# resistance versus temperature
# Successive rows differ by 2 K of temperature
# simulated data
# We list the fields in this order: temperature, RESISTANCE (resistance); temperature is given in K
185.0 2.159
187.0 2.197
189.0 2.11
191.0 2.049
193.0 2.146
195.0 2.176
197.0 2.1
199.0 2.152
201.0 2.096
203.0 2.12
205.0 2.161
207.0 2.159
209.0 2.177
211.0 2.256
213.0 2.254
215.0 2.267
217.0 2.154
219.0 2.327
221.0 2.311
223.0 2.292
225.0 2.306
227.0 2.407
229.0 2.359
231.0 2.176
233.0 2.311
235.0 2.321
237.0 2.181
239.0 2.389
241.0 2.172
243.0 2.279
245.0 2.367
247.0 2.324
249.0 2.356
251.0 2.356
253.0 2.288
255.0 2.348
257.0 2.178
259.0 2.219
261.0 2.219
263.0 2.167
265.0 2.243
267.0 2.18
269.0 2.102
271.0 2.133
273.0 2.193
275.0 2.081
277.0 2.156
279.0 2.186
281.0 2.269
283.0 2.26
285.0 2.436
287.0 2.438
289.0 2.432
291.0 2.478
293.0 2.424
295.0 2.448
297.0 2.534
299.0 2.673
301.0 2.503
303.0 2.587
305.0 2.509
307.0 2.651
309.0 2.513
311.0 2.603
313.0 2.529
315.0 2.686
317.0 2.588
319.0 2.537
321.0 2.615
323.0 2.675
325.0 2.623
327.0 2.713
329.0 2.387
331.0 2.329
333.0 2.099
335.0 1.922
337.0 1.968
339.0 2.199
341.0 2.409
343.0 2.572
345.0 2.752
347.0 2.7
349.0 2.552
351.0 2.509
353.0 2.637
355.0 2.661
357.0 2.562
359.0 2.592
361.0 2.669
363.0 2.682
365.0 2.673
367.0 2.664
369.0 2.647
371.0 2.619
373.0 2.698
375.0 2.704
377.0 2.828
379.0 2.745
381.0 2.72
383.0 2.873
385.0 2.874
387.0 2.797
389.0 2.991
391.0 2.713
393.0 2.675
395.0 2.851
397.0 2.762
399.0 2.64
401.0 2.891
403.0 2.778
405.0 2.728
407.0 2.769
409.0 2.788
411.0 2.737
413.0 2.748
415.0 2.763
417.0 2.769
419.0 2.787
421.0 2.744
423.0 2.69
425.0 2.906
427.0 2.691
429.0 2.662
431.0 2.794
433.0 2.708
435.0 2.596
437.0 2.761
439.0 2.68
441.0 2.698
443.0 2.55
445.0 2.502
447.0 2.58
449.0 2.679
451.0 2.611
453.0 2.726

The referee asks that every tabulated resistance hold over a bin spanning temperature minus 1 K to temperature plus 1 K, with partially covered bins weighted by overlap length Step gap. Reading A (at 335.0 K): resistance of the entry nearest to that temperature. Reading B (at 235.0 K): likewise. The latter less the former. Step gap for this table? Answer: 0.40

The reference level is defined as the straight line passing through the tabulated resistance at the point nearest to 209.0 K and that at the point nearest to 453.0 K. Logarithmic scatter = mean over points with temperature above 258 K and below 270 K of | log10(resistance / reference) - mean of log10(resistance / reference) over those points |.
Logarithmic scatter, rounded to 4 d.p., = 0.0087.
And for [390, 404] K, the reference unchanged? 0.0103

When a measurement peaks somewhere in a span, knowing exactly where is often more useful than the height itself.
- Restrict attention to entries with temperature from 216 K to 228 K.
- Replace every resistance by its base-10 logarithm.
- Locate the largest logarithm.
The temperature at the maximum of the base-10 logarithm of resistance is 227.0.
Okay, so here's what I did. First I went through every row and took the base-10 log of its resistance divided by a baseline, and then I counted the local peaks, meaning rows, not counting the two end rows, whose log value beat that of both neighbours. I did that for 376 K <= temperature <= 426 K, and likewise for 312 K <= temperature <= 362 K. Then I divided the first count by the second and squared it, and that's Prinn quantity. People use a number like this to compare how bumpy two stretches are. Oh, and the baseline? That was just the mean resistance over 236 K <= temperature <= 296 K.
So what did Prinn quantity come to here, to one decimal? 1.4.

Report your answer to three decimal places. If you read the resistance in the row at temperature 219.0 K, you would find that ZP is 2.327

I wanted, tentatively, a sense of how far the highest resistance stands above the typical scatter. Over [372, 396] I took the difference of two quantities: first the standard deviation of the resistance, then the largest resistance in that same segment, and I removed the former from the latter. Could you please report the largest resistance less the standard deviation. 2.9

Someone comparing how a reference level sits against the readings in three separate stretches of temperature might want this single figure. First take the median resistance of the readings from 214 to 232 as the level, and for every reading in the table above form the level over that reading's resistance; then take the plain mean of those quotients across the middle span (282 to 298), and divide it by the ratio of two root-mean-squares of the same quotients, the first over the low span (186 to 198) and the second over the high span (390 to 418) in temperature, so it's 0.733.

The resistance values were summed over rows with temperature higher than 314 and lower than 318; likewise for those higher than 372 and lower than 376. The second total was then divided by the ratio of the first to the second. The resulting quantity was 5.5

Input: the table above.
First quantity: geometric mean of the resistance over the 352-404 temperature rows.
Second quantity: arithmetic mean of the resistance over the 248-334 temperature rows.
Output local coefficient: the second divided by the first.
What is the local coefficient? 0.878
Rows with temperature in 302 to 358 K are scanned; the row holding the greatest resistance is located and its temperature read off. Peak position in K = 345.0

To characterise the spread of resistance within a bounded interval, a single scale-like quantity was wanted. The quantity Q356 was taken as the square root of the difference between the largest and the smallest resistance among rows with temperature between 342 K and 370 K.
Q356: 0.49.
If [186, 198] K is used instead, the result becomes 0.38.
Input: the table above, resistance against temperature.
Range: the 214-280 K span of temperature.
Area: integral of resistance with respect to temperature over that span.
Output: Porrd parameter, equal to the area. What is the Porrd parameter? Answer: 149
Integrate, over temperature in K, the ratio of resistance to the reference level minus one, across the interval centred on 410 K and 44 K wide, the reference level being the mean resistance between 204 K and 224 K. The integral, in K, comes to 10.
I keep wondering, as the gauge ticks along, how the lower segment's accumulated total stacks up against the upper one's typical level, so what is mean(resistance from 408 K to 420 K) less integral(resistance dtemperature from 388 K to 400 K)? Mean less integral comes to -30.5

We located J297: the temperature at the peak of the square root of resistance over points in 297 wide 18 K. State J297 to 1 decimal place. 299.0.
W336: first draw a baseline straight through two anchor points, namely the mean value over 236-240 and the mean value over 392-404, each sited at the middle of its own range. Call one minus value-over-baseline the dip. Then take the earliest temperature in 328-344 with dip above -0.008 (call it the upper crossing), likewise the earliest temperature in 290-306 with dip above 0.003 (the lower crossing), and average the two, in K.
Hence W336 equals 311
